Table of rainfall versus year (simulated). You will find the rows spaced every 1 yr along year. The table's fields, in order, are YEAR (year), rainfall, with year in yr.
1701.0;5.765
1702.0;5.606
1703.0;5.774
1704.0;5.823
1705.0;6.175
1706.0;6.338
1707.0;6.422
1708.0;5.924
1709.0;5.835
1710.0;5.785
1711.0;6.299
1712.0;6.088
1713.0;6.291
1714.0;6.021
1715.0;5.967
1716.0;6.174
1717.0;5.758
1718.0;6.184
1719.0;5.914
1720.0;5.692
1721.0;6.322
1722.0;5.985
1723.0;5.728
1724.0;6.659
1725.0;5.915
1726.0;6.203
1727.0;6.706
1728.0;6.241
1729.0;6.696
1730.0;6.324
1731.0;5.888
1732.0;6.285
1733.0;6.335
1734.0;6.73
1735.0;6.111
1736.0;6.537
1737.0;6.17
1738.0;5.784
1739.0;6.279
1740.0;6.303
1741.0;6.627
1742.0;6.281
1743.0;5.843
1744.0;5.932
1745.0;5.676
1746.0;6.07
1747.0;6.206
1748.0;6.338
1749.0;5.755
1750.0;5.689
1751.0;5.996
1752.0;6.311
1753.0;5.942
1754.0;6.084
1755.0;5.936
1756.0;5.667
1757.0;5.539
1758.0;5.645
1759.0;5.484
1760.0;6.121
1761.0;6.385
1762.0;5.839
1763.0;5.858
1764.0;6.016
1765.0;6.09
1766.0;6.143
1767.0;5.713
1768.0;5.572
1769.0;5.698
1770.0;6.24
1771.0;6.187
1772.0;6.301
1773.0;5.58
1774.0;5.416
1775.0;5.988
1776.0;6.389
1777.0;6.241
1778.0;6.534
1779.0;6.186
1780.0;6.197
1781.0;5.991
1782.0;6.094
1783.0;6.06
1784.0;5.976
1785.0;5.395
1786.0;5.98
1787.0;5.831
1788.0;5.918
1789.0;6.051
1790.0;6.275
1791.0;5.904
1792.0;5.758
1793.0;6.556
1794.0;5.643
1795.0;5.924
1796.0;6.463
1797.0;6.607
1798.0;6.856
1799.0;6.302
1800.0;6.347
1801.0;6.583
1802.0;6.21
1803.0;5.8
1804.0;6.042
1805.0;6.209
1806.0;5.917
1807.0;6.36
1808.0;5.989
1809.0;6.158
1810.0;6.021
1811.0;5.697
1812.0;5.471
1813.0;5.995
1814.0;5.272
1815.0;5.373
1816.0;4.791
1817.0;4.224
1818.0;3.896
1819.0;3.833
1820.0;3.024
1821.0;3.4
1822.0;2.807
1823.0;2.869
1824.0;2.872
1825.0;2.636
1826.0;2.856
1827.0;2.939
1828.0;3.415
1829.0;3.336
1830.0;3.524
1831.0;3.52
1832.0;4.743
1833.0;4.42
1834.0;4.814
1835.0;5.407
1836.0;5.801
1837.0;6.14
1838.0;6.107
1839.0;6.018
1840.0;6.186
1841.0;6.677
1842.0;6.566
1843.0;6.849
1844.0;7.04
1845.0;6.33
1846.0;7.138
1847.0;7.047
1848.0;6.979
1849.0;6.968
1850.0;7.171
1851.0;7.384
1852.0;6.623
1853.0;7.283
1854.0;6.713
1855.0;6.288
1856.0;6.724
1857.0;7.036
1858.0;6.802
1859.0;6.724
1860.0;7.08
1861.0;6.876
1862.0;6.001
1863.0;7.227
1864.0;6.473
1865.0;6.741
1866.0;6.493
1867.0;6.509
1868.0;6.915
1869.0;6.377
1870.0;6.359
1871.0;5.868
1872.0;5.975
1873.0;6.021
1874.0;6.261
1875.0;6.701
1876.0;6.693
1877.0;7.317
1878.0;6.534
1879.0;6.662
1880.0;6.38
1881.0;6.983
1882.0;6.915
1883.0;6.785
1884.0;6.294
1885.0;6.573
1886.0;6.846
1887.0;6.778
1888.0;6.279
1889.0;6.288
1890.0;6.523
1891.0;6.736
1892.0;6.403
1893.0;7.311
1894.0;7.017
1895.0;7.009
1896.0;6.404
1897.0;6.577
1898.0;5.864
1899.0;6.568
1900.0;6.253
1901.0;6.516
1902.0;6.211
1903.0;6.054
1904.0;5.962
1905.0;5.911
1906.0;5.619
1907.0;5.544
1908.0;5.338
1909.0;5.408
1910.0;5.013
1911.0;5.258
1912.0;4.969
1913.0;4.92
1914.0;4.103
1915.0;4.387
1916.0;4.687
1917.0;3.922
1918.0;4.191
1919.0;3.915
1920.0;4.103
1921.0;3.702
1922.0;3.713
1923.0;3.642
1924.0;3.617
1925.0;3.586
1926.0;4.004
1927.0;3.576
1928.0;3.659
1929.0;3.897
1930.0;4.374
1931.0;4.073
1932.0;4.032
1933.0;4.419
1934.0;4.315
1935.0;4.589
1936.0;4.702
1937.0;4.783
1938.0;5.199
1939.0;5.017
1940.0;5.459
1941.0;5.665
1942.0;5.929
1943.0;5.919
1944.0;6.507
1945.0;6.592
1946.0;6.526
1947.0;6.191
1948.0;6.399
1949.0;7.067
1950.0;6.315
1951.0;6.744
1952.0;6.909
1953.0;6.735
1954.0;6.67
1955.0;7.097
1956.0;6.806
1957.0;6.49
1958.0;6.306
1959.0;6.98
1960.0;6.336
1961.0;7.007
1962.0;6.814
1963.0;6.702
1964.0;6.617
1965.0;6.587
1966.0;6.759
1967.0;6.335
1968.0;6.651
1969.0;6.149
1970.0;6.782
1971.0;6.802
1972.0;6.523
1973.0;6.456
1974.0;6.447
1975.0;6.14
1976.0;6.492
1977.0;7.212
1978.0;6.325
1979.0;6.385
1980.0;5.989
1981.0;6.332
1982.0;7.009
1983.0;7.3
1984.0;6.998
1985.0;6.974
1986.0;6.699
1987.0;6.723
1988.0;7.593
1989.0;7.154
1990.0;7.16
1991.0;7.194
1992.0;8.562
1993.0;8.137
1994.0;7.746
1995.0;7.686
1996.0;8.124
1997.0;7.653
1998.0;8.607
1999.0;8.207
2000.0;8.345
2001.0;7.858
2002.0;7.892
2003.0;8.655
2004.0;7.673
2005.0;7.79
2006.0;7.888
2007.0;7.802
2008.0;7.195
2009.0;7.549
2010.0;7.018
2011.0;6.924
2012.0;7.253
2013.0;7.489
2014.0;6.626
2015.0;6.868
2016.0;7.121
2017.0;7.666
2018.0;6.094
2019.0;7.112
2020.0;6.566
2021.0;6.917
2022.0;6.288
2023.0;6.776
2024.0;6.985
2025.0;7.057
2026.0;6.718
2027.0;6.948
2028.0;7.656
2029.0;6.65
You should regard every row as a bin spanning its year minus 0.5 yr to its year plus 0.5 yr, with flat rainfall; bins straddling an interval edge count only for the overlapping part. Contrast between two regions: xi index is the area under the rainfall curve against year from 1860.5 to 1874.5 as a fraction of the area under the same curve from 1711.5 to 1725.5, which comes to 1.1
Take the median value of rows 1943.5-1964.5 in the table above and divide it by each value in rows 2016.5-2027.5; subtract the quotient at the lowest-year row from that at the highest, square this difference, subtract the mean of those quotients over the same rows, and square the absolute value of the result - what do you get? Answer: 0.94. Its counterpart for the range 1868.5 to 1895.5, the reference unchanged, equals 1.01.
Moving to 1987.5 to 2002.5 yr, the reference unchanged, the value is 0.72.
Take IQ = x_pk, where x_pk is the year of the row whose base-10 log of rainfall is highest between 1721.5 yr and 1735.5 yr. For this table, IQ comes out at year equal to 1734.0 yr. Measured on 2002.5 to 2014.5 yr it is 2003.0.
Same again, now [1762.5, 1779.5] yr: 1778.0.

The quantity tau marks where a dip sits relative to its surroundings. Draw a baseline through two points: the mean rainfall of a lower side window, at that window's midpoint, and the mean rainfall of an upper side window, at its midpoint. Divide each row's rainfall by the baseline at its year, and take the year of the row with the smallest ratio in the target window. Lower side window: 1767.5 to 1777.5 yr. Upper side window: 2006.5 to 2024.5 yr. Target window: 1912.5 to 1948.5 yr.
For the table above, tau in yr 1927.0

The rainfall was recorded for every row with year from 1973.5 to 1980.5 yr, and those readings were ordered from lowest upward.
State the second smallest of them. 6.14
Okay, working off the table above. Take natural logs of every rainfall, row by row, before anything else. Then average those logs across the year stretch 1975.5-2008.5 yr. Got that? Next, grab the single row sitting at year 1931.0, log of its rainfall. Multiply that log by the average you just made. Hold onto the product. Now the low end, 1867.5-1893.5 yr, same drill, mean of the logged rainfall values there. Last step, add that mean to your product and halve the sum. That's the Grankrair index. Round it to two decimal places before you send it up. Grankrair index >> 2.35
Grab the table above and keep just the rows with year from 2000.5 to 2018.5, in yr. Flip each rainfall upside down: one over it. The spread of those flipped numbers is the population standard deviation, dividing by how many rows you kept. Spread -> 0.011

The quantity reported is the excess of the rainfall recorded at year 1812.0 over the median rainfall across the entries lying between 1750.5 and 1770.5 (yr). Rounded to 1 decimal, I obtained -0.5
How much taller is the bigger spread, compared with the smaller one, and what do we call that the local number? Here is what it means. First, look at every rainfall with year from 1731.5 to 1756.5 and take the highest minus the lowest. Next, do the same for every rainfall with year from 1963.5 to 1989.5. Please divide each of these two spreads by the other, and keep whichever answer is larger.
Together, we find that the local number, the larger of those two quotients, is 1.5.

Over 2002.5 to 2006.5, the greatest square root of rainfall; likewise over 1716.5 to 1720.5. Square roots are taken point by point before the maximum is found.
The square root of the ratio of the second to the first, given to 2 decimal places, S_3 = 0.92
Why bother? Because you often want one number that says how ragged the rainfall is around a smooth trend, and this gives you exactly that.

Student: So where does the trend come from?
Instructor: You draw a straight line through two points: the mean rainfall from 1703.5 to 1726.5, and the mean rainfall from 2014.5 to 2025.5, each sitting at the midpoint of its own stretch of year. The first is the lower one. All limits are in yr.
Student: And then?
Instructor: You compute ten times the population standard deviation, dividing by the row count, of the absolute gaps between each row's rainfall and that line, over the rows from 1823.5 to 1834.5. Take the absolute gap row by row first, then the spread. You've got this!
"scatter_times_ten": 7.3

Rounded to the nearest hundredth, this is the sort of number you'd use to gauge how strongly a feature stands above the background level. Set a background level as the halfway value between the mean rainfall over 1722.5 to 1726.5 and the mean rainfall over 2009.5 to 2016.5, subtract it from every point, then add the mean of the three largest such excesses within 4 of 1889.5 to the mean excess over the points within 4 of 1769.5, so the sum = -0.26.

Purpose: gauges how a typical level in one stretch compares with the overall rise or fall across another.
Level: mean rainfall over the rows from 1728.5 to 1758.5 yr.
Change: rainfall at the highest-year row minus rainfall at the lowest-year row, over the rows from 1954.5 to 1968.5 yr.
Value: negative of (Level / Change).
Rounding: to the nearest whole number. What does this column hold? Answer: 14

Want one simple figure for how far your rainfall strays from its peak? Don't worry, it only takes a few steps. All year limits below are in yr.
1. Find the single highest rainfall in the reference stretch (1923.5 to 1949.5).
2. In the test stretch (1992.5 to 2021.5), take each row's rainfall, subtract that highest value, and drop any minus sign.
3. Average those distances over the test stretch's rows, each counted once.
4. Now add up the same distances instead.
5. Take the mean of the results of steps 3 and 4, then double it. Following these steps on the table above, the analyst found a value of 19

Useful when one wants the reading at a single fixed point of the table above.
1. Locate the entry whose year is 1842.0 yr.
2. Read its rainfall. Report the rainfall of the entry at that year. 6.566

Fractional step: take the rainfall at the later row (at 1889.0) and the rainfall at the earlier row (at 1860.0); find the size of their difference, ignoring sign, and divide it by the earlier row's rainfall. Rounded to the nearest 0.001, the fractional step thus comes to 0.112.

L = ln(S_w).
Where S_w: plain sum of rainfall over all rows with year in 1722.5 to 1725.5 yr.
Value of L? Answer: 2.91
